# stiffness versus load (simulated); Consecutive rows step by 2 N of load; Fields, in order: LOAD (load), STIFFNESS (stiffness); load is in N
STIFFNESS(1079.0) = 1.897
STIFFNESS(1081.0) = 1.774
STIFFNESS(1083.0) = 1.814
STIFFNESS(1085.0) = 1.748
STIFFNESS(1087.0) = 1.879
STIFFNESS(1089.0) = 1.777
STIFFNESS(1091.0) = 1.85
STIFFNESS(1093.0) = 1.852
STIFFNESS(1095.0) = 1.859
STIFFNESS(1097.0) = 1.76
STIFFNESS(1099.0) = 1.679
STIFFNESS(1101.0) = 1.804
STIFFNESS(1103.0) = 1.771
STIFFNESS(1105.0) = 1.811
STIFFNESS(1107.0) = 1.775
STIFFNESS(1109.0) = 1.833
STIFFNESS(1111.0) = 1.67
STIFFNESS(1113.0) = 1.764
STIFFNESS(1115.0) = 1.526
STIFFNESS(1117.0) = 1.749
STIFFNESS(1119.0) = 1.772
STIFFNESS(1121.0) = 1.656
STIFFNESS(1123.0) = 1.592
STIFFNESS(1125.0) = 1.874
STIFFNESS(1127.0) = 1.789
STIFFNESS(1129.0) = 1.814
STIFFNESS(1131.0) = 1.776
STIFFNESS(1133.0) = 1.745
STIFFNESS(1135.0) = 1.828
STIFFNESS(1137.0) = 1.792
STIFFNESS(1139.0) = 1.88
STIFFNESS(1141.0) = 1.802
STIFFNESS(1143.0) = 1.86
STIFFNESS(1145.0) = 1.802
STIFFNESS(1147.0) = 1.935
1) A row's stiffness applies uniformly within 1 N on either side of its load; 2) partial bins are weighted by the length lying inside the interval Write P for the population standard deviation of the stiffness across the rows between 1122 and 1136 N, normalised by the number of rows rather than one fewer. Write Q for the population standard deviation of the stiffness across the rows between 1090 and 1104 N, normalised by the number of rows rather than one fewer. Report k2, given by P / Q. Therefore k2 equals 1.4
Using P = 0.08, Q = 0.061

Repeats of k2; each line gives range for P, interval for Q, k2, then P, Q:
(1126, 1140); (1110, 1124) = 0.5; 0.04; 0.086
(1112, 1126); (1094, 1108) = 2.2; 0.11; 0.051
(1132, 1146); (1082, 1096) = 0.9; 0.04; 0.044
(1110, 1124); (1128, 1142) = 2.2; 0.09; 0.039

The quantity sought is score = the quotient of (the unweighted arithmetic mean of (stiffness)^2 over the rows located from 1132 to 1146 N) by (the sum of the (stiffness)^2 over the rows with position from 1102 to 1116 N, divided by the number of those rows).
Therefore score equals 1.09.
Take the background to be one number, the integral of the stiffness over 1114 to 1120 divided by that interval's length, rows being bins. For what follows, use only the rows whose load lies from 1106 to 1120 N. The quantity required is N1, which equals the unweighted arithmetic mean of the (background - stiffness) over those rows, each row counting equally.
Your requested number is -0.04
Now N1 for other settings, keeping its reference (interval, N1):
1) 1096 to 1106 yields -0.08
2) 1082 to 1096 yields -0.14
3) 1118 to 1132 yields -0.07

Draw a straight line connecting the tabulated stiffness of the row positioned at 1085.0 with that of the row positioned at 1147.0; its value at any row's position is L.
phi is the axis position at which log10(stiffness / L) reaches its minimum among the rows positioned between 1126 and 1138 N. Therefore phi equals 1133.0 N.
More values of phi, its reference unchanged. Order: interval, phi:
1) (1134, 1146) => 1145.0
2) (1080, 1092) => 1085.0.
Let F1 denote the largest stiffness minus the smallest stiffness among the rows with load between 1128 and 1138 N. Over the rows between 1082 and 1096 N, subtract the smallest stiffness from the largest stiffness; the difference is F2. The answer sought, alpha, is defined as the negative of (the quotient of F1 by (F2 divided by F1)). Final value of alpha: -0.05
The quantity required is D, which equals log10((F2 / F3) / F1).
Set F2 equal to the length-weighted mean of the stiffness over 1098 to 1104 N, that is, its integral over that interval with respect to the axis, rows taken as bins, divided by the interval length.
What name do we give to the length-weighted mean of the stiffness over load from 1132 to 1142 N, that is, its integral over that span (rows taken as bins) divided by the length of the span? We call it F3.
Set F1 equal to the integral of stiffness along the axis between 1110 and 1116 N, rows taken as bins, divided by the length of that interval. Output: -0.233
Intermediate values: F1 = 1.65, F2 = 1.75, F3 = 1.81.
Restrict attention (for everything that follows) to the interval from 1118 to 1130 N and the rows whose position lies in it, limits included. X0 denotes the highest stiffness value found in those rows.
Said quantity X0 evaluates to 1.874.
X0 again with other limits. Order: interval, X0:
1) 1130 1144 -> 1.88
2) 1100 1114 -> 1.833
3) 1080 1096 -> 1.879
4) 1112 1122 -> 1.772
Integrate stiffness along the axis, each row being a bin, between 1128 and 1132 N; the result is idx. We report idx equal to 7.2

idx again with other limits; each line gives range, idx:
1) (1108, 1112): 7.0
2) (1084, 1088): 7.3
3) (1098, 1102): 7.0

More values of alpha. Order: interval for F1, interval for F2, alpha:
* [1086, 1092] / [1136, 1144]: -0.12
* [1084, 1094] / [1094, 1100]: -0.10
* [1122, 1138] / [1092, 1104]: -0.44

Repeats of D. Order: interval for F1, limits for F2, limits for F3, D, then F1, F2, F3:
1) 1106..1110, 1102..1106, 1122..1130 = -0.250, 1.80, 1.79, 1.77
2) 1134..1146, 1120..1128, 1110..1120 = -0.254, 1.83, 1.73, 1.70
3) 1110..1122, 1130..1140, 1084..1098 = -0.231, 1.69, 1.80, 1.82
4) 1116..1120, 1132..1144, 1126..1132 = -0.240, 1.76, 1.82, 1.79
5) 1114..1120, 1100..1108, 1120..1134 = -0.216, 1.68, 1.79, 1.75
